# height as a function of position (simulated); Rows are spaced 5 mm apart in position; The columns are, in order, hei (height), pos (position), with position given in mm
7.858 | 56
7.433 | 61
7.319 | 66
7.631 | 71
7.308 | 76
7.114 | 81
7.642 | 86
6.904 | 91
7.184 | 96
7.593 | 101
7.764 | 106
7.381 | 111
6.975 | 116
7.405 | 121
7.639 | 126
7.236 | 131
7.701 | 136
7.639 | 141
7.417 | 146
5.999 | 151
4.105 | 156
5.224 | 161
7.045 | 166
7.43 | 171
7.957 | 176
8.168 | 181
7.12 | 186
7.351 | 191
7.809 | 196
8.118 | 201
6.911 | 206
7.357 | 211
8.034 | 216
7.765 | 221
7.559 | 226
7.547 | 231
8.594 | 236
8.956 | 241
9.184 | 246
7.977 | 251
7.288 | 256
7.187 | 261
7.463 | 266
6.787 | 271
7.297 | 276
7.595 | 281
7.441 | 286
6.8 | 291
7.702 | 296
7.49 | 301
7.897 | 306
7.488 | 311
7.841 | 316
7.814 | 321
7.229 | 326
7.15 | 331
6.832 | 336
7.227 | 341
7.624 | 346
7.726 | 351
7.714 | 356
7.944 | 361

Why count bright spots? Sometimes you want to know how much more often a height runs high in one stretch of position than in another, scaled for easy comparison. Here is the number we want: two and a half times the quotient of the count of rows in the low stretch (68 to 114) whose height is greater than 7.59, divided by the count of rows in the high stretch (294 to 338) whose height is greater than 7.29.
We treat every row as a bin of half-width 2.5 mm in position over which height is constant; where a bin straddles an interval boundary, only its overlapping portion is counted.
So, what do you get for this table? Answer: 1.67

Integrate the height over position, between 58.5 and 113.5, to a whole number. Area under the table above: 406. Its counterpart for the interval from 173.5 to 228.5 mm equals 421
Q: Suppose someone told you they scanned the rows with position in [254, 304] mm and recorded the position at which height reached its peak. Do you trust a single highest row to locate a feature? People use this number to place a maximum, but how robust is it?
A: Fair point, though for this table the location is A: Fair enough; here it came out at 296 mm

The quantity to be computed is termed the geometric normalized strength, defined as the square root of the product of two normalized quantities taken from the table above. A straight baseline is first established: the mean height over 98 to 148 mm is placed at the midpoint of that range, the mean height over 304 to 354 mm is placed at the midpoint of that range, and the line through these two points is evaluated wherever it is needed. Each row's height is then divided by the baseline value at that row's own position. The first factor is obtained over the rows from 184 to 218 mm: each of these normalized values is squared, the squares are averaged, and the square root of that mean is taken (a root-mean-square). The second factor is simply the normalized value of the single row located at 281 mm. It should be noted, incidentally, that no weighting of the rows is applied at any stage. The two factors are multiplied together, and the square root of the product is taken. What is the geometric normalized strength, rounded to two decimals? 1.01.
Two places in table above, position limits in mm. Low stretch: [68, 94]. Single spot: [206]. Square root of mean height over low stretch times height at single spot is 7.11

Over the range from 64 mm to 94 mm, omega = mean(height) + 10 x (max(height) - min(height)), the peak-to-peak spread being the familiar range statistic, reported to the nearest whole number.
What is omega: 15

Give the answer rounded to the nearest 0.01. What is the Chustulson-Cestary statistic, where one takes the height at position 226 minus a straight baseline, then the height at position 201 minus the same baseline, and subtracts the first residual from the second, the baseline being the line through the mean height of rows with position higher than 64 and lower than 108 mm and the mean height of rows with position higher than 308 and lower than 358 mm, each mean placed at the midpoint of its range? 0.57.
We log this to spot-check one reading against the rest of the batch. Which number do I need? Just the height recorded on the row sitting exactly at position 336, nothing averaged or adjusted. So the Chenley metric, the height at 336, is 6.832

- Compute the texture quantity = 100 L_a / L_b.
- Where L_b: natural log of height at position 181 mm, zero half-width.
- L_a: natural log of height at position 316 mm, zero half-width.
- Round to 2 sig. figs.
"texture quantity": 98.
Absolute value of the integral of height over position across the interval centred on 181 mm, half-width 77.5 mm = 1153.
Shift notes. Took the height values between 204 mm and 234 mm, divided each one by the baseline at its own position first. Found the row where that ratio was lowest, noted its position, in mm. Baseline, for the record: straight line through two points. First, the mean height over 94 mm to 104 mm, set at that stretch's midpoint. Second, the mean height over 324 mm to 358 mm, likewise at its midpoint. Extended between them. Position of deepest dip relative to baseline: 206 mm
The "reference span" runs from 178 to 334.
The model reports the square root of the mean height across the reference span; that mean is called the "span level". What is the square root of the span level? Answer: 2.76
